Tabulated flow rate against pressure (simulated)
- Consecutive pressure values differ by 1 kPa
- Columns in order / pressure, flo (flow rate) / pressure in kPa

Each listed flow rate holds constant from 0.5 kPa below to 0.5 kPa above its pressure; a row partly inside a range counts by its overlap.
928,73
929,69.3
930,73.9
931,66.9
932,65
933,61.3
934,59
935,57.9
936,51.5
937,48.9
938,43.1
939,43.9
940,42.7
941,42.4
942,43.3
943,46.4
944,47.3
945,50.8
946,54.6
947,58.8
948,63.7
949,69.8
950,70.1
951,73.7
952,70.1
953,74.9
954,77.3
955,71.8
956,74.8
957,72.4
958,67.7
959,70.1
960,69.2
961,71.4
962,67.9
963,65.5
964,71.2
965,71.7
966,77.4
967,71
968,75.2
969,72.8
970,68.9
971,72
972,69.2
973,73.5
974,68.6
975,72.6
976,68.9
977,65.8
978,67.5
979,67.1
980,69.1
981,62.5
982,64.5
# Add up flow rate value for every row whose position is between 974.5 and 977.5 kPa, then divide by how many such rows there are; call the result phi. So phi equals 69.1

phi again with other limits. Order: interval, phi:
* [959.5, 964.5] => 69.0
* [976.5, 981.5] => 66.4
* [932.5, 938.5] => 53.6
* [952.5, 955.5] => 74.7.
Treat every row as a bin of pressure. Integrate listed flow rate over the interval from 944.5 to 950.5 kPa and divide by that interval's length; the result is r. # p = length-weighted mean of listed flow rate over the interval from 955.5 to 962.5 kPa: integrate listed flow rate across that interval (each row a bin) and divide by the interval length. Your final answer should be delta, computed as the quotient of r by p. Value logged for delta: 0.87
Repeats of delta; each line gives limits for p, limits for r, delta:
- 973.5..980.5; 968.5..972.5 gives 1.03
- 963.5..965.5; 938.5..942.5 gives 0.60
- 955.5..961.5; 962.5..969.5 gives 1.02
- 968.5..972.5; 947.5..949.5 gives 0.94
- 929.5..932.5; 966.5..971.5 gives 1.05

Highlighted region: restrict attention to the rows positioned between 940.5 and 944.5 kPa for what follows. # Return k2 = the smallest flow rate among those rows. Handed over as 42.4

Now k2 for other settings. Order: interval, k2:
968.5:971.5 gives 68.9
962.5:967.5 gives 65.5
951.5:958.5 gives 67.7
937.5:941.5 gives 42.4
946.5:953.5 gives 58.8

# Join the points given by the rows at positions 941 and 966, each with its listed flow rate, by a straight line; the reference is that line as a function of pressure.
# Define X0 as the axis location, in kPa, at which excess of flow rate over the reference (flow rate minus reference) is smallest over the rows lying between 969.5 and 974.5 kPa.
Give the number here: 974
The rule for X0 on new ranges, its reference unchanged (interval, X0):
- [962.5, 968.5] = 967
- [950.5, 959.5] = 958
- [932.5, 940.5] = 940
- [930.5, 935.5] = 935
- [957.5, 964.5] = 963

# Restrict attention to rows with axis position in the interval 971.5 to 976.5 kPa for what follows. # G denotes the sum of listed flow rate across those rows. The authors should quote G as 353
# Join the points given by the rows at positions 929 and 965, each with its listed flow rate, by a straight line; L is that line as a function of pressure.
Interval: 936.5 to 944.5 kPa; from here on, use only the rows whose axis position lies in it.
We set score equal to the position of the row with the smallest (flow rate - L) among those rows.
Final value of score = 941 kPa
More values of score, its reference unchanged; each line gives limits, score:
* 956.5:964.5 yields 963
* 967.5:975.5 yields 974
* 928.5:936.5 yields 936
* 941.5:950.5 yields 942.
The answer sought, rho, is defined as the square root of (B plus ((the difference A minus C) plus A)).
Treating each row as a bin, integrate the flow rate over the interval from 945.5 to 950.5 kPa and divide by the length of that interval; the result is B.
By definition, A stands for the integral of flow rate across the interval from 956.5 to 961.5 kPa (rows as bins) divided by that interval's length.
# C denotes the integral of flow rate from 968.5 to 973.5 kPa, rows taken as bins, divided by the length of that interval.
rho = 11.5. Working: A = 70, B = 63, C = 71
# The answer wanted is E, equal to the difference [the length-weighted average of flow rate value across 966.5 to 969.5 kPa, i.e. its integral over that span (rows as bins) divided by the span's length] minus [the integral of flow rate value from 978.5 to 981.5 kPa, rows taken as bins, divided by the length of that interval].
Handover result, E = 6.8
